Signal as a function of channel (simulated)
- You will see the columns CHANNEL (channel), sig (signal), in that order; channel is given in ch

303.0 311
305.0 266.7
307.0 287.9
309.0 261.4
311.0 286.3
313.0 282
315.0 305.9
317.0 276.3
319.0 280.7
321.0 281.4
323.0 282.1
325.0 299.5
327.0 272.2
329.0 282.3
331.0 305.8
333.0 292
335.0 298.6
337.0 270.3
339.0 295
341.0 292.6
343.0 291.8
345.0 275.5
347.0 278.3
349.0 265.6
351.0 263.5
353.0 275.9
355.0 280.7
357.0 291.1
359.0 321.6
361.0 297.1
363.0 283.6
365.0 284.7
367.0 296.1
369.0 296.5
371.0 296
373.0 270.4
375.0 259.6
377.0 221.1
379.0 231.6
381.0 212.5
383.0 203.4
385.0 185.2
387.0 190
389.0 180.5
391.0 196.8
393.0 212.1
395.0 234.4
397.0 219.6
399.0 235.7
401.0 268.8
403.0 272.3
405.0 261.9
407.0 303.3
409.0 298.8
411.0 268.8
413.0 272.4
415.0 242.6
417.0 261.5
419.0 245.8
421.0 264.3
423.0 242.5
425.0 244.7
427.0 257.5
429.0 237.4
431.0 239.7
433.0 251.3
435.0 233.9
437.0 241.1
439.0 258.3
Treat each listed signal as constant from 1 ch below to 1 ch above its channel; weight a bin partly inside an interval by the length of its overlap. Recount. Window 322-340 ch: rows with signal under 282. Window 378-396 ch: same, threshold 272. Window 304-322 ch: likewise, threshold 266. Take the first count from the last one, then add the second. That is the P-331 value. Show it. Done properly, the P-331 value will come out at 8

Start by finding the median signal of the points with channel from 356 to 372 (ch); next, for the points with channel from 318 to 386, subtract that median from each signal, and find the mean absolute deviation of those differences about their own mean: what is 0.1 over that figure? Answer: 0.0047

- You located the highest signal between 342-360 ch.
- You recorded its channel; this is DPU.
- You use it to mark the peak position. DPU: 359.0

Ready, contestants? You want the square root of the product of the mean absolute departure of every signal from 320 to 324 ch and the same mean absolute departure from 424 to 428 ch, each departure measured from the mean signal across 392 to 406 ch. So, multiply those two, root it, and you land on 17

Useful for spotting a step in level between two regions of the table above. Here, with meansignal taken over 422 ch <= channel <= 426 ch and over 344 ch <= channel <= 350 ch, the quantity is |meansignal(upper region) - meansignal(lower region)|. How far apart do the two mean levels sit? 30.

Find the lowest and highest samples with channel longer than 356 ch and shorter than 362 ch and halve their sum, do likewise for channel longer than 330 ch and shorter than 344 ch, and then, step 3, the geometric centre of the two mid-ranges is 297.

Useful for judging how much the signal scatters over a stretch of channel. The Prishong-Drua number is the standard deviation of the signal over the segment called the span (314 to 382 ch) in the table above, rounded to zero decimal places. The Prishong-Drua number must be 23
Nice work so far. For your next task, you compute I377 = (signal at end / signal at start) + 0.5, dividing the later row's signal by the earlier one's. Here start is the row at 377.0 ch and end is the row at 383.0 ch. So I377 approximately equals 1.42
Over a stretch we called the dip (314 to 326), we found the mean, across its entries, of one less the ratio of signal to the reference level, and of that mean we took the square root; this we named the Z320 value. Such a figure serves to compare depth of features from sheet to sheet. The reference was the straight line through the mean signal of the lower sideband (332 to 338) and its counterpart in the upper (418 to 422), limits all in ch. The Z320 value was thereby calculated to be 0.13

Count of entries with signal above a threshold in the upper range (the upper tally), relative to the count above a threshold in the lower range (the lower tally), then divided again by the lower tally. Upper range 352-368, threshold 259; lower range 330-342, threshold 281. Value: 0.32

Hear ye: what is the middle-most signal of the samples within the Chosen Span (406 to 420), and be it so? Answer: 269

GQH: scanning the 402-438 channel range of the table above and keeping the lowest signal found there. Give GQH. 233.9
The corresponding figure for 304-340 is 261.4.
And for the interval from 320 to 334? 272.2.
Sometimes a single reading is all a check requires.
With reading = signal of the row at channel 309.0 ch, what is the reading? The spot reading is 261.4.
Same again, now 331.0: 305.8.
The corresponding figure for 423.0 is 242.5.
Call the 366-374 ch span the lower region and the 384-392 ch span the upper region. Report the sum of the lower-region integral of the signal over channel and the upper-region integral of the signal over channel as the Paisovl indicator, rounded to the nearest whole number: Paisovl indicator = 3823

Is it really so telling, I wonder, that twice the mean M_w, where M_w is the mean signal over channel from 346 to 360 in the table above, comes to 565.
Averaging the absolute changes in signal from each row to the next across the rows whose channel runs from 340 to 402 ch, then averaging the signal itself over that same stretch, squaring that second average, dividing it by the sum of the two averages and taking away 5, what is 237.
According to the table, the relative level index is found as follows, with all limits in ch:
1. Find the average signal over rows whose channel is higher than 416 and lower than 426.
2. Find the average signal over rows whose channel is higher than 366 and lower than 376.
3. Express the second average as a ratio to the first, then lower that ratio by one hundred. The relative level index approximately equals -98.9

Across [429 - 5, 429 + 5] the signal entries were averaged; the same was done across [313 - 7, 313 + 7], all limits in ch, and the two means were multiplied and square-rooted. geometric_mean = 264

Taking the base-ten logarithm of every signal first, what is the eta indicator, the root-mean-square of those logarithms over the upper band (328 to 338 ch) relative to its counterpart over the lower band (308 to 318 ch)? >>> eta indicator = 1.00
